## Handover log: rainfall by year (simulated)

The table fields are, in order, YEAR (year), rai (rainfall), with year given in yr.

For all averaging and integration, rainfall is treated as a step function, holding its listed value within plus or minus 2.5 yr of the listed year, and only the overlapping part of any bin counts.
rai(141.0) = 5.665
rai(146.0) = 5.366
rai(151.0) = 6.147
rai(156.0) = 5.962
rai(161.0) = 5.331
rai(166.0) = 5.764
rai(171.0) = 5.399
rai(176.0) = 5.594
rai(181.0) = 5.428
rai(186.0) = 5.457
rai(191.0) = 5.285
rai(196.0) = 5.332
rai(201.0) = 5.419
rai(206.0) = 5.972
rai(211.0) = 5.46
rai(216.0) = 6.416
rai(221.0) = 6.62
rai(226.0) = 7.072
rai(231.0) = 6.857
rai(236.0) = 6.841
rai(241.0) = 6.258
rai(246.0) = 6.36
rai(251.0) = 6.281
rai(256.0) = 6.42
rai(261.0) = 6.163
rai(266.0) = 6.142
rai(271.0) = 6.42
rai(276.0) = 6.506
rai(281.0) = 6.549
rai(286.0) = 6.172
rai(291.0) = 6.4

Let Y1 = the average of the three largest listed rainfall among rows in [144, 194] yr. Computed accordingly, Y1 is 6.0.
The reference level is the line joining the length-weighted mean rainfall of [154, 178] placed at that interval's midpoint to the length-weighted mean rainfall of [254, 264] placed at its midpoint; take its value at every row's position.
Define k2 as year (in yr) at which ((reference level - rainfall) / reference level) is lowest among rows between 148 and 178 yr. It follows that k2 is 151.0 yr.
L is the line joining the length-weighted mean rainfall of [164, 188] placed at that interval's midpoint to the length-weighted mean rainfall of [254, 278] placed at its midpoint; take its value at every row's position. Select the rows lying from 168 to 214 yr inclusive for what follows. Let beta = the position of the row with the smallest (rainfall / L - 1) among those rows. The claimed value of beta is 191.0 yr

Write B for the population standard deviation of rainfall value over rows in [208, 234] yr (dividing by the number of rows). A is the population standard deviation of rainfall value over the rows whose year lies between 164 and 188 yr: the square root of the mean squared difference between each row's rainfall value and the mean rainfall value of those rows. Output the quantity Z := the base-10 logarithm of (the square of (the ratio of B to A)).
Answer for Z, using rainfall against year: 1.2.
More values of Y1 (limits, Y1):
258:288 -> 6.5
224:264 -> 6.9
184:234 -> 6.8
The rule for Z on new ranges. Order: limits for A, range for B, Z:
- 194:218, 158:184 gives -0.8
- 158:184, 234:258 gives 0.3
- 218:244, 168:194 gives -0.9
